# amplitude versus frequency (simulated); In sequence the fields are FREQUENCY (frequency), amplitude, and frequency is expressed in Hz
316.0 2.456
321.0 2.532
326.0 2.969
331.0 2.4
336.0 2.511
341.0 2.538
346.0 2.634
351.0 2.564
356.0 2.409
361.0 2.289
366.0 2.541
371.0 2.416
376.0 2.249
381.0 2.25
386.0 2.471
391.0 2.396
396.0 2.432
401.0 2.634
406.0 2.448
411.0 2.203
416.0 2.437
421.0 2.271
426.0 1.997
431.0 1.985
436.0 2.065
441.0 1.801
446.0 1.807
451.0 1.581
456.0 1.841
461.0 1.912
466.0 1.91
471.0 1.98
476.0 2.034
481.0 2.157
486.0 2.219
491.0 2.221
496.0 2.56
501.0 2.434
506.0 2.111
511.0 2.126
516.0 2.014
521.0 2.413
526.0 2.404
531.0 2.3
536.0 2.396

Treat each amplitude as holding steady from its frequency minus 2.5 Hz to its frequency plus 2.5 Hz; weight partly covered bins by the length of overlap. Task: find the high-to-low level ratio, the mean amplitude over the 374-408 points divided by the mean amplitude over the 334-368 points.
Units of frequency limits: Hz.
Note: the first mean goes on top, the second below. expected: 0.97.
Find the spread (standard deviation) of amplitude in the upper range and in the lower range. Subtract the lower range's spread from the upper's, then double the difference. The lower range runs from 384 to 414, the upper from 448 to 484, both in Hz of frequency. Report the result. 0.08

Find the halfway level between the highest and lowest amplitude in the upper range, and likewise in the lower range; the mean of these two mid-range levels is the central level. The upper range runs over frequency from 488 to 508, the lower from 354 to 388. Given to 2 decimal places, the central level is 2.37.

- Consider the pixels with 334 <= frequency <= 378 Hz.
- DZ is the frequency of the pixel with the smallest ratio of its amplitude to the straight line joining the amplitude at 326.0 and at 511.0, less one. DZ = 361.0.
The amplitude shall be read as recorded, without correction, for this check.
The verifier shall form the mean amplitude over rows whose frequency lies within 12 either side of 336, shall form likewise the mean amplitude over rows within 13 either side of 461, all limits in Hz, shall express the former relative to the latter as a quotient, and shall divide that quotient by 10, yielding 0.14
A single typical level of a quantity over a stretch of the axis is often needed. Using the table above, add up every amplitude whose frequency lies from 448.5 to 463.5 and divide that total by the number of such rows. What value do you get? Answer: 1.78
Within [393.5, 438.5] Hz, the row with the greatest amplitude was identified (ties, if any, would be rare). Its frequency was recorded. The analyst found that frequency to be 401.0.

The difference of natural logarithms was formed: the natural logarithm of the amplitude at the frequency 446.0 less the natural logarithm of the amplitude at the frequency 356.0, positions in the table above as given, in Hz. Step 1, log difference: -0.29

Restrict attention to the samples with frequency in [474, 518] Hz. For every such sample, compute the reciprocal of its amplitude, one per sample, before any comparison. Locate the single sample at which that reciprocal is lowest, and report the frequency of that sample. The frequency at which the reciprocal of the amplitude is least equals 496.0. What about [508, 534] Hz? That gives 521.0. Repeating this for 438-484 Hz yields 481.0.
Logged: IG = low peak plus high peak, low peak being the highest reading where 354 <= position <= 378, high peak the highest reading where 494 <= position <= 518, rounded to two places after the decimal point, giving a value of 5.10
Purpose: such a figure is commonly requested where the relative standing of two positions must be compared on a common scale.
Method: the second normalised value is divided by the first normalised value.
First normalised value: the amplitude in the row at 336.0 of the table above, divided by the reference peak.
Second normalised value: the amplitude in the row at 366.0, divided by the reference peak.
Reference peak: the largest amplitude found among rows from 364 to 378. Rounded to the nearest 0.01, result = 1.01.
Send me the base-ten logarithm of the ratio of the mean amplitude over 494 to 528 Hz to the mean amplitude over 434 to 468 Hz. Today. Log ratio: 0.09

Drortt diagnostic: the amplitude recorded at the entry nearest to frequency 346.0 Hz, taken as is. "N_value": 2.634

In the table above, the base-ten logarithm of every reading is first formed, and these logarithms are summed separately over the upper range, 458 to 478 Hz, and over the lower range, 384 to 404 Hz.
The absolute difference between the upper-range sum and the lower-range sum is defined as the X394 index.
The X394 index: 0.41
